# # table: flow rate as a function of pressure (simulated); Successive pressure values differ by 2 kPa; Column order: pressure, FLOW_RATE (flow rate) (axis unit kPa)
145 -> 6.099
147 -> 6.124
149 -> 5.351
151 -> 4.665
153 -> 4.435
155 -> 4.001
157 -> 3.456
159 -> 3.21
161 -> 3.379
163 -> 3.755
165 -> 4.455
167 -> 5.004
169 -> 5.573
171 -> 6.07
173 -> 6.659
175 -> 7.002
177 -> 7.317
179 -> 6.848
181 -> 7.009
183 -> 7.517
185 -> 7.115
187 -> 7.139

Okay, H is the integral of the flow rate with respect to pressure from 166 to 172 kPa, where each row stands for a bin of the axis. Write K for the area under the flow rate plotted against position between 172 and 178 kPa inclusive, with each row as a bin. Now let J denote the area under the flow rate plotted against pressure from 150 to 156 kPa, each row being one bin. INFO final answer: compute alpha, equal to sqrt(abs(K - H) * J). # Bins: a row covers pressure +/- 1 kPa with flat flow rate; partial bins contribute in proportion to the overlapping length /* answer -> 15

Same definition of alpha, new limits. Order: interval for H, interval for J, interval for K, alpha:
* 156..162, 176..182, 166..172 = 24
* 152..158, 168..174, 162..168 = 10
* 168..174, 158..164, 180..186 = 12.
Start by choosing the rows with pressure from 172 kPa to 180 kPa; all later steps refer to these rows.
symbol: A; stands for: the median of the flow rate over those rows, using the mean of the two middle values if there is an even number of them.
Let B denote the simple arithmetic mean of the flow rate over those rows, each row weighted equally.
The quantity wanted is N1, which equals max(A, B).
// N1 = 7.0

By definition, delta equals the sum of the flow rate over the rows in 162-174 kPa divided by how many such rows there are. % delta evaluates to 5.3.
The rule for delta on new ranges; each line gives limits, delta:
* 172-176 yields 6.8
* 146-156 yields 4.9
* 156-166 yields 3.7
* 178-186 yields 7.1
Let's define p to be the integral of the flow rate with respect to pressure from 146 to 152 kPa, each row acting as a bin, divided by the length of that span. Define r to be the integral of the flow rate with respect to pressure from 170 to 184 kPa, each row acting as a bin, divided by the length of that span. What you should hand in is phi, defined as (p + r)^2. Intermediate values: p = 5.4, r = 6.9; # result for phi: 151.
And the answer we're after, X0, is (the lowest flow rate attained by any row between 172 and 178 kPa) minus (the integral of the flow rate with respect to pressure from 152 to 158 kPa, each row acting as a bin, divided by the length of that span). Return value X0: 2.7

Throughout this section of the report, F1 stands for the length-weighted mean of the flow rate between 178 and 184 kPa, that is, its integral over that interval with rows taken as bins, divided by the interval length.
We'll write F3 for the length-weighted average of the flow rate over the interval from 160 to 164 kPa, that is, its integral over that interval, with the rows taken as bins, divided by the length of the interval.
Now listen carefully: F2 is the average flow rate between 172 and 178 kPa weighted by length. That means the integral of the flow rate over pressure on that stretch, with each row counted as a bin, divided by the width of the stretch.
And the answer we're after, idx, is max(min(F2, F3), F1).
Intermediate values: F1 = 7.1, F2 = 7.0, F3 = 3.6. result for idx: 7.1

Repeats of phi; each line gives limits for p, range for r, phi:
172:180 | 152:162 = 113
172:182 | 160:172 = 136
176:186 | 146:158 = 140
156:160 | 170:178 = 102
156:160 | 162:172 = 69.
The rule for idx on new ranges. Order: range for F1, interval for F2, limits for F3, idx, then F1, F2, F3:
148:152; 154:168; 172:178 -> 5.0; 5.0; 3.9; 7.0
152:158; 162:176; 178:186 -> 5.5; 4.0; 5.5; 7.1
